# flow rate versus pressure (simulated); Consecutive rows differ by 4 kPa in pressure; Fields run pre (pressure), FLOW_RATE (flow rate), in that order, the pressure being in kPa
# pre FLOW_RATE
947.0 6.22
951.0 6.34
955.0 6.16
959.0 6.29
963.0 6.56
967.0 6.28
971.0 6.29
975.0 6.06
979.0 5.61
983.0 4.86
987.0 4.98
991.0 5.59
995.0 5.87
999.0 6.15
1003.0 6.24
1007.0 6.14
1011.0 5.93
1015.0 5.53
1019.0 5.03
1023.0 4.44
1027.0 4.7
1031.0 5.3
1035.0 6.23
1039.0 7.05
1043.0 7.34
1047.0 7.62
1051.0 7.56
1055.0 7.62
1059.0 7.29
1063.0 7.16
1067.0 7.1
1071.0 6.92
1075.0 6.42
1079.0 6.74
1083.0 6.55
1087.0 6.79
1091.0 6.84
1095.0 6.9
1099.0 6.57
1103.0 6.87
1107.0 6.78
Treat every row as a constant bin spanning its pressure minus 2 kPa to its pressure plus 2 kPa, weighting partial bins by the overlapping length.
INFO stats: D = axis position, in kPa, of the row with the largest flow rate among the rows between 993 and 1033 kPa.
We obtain 1003.0 kPa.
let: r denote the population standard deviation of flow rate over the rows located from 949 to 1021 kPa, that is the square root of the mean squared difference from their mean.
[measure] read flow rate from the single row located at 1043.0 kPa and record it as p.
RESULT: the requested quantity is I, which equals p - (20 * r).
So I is -2.6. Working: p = 7.34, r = 0.49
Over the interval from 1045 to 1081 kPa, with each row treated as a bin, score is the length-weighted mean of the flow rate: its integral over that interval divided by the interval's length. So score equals 7.2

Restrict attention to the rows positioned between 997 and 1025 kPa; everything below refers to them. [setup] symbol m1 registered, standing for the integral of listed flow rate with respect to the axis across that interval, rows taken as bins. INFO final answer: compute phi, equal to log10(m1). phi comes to 2.20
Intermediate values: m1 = 158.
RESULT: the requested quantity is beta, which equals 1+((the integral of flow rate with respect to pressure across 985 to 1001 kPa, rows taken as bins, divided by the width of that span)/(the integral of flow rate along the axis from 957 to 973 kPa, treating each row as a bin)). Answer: 1.06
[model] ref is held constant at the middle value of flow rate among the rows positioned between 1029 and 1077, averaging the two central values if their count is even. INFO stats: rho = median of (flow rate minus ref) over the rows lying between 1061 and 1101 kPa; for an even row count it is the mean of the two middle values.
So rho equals -0.3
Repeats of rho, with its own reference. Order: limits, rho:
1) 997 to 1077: -0.8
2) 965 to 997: -1.4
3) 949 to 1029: -1.1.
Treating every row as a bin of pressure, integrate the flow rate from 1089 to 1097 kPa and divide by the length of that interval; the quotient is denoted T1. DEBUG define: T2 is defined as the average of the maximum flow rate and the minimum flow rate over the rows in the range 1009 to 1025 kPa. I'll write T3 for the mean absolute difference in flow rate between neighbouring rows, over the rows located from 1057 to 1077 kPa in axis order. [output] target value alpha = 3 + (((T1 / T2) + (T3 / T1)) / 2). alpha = 3.68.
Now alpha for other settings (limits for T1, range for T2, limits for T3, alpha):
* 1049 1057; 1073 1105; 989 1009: 3.58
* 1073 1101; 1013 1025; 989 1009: 3.68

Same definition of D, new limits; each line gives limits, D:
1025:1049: 1047.0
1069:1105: 1071.0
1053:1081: 1055.0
